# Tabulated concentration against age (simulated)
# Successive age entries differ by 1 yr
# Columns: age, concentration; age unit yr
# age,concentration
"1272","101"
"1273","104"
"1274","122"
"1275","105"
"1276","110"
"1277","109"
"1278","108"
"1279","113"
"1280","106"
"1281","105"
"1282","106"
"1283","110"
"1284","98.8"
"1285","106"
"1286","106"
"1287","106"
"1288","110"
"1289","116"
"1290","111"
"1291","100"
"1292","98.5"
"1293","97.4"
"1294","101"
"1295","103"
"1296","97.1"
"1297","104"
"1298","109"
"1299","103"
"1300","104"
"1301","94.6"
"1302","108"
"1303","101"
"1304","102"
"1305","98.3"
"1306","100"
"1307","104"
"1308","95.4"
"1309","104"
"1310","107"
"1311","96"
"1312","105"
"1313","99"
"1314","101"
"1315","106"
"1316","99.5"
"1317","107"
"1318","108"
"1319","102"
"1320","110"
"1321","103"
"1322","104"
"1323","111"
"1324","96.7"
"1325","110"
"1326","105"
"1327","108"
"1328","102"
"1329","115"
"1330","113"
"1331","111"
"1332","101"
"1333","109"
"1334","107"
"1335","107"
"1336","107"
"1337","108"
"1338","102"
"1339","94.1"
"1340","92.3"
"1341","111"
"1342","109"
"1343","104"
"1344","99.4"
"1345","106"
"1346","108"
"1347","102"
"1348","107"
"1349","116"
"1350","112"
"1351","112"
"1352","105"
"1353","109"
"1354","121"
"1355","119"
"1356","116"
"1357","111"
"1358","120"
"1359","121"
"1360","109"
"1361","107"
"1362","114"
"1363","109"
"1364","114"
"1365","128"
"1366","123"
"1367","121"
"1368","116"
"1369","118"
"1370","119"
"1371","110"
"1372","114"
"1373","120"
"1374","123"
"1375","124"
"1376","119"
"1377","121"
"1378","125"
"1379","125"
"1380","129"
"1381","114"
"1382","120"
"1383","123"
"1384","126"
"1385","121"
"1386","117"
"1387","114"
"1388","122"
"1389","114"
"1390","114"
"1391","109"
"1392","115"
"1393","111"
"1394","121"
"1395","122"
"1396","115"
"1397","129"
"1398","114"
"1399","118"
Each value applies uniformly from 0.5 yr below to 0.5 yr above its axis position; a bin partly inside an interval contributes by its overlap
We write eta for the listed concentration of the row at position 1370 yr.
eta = 119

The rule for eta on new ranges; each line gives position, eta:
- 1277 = 109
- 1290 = 111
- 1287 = 106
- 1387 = 114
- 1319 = 102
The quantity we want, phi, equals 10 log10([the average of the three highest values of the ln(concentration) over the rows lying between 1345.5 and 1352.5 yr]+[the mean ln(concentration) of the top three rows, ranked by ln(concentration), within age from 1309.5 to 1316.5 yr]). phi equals 9.73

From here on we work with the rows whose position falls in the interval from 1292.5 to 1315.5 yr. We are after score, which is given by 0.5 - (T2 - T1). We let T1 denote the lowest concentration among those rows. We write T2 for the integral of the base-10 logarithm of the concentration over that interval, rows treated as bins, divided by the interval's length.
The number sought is 93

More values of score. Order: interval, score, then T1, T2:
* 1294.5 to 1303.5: 93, 94.6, 2.01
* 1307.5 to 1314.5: 94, 95.4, 2.00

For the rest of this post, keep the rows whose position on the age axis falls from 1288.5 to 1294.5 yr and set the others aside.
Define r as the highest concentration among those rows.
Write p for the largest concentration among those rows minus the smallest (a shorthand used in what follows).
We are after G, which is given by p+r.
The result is 135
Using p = 18.6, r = 116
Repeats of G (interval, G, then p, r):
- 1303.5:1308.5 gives 113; 8.6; 104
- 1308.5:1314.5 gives 118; 11.0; 107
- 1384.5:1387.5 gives 128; 7.0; 121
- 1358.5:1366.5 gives 149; 21.0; 128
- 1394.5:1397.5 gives 143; 14.0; 129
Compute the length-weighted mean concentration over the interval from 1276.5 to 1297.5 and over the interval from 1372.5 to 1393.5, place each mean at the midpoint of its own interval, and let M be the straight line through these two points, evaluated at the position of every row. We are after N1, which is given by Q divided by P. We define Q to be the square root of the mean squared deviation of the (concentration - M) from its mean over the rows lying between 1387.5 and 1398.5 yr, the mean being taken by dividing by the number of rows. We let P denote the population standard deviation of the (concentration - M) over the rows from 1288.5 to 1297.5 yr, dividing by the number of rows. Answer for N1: 0.9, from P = 6.3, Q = 5.49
